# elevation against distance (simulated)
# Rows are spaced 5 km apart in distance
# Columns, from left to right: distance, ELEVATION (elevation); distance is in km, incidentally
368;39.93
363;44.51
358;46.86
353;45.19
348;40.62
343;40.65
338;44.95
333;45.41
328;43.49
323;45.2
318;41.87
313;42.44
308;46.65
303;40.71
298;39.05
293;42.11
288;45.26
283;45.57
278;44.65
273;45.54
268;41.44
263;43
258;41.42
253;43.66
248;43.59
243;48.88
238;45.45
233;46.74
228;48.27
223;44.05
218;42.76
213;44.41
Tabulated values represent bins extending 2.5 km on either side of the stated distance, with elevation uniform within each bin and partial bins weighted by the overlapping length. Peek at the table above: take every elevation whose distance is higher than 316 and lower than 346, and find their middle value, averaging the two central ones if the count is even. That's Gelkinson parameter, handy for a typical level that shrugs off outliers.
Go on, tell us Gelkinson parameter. 44.2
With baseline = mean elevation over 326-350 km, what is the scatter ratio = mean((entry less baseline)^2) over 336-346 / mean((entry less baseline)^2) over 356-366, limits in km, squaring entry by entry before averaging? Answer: 0.6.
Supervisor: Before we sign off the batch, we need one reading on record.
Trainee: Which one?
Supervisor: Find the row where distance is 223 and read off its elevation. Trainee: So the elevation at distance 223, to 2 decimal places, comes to 44.05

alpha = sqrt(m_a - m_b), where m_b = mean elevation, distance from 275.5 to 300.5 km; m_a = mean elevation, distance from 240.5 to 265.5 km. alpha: 0.88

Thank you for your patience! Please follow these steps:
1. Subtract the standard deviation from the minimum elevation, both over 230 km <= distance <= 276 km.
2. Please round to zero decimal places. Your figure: 39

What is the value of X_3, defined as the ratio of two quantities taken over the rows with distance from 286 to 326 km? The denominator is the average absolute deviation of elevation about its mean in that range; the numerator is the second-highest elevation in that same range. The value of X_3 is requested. 22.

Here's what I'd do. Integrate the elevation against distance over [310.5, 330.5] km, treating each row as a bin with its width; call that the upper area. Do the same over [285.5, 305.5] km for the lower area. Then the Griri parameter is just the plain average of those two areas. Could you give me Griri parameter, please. 850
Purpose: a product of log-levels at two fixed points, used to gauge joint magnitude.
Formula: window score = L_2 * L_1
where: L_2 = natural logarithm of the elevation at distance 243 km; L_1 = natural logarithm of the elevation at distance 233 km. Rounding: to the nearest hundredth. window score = 14.95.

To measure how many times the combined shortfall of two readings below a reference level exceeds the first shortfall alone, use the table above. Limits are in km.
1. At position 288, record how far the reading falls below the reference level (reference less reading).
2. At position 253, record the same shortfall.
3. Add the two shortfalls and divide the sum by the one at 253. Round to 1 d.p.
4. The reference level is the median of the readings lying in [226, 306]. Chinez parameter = -1.2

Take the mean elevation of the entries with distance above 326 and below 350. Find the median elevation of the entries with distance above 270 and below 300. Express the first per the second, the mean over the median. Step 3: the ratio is 0.96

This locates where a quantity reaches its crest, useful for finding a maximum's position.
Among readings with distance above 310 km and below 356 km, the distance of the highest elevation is 333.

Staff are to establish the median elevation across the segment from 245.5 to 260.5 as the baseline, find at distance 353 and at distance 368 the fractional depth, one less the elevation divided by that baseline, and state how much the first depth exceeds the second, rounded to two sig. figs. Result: -0.12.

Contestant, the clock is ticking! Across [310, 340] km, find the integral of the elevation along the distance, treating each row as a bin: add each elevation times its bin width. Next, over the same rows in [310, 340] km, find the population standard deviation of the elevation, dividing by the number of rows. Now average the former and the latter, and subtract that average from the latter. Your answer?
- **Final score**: -658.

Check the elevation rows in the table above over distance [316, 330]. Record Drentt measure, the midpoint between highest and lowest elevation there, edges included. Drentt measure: 43.5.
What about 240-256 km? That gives 46.2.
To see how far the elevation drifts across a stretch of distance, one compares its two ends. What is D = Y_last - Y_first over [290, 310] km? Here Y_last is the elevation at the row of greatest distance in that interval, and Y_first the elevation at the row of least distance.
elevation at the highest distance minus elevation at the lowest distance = 4.5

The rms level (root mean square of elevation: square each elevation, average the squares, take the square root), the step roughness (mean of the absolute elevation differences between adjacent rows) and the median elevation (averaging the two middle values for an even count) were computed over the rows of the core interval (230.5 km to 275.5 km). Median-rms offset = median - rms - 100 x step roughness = -245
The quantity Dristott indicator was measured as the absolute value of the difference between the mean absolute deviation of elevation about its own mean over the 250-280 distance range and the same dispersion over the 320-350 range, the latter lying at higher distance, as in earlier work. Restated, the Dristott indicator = 0.50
